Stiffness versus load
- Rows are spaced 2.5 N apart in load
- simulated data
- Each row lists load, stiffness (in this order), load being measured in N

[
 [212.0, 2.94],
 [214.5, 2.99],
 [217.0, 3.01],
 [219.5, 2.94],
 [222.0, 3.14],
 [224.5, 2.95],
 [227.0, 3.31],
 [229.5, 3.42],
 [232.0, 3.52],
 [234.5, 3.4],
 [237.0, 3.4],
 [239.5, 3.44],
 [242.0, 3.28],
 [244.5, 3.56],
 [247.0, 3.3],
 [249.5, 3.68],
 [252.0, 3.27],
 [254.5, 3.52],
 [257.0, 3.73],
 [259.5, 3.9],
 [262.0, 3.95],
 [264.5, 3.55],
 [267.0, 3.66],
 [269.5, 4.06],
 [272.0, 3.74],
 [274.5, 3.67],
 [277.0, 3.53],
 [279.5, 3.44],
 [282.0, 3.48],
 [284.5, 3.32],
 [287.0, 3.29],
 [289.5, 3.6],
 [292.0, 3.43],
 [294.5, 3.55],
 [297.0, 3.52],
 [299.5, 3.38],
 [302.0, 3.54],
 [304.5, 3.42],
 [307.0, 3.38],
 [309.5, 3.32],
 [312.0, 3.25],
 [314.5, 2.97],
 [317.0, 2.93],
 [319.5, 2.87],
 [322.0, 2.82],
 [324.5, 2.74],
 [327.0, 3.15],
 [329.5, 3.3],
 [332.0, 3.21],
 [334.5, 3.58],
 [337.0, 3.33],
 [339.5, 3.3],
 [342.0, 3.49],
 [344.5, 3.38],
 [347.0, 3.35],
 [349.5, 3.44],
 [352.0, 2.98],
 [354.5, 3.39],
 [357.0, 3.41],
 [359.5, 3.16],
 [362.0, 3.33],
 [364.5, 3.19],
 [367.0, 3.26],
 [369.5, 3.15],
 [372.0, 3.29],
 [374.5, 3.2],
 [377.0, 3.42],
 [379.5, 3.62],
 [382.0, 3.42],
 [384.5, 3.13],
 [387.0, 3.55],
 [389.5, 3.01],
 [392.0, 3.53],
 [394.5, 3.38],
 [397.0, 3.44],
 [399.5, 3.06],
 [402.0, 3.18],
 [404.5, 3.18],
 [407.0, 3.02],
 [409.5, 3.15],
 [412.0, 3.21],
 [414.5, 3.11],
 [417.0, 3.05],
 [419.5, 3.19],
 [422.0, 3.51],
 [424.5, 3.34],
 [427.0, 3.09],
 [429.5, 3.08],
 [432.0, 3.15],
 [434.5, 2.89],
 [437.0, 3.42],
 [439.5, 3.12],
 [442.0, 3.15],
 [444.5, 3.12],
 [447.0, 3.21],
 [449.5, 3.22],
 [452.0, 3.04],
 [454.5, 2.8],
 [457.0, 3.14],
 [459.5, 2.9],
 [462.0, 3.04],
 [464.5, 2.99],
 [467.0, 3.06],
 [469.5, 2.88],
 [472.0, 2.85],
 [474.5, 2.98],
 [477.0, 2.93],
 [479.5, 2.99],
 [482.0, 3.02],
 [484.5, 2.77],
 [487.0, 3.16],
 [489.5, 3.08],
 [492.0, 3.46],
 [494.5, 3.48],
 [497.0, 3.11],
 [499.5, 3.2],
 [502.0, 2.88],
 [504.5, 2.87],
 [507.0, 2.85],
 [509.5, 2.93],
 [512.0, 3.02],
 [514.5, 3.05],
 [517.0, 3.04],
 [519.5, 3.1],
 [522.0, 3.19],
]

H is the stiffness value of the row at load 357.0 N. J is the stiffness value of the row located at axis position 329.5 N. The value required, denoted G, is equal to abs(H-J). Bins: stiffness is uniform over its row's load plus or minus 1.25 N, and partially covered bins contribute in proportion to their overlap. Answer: 0.11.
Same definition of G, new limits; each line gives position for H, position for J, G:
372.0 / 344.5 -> 0.09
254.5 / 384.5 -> 0.39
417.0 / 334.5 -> 0.53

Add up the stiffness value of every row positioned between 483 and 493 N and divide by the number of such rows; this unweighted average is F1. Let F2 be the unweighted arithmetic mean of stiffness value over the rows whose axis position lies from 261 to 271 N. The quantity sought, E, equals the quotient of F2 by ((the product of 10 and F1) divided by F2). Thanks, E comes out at 0.464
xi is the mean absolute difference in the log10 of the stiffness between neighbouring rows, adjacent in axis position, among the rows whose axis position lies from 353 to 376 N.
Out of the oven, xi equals 0.017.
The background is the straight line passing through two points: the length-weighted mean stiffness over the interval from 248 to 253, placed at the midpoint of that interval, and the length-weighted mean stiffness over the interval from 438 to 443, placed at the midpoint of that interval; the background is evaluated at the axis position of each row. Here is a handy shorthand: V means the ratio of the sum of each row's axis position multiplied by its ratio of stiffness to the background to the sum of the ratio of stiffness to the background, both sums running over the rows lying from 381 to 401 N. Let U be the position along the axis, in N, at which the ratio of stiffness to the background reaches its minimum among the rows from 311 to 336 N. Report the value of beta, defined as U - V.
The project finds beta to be -66.2 N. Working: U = 324.5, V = 390.7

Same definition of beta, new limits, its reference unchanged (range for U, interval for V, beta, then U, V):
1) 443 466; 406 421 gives 41.2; 454.5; 413.3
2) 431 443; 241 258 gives 184.9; 434.5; 249.6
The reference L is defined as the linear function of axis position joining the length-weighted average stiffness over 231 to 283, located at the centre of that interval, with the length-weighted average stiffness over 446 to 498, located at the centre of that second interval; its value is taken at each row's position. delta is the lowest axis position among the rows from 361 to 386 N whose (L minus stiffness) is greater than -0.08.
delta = 362.0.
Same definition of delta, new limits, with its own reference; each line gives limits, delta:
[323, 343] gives 324.5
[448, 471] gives 452.0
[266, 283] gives 277.0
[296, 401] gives 297.0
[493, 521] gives 502.0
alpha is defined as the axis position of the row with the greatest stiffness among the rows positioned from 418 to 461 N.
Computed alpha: 422.0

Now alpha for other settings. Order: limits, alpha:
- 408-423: 422.0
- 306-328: 307.0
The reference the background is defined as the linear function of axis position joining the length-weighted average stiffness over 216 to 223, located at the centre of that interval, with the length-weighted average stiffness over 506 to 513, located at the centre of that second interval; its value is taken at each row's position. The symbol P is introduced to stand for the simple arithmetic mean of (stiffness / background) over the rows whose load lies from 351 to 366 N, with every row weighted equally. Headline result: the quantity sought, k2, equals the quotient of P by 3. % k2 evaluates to 0.36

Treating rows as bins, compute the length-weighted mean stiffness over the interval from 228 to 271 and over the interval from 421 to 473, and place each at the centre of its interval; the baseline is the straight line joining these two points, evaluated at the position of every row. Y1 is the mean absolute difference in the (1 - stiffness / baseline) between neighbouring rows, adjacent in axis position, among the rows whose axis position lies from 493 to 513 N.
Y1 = 0.047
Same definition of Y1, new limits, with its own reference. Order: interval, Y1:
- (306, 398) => 0.057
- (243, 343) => 0.049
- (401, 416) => 0.029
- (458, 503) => 0.052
